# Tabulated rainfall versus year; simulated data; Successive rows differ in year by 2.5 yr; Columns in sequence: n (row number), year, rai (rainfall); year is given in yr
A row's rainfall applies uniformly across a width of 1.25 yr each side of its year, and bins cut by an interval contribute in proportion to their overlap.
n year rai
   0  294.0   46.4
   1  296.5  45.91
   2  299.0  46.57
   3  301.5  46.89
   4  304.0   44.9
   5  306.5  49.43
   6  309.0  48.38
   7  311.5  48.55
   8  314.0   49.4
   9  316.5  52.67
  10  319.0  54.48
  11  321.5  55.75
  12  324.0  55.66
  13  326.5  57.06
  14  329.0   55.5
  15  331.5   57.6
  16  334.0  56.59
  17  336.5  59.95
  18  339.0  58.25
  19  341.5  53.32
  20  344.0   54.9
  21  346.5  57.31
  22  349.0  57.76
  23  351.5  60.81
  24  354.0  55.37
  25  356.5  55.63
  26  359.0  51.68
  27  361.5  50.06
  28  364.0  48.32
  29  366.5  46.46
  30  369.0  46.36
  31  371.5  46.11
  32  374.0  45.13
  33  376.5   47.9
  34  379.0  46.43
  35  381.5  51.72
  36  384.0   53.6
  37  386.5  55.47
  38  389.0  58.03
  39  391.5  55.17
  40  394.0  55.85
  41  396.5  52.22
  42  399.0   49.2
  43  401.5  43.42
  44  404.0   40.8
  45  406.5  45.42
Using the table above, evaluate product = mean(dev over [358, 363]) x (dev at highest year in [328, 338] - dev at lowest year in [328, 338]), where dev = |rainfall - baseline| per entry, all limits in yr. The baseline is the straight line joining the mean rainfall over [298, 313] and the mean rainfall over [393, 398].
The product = 4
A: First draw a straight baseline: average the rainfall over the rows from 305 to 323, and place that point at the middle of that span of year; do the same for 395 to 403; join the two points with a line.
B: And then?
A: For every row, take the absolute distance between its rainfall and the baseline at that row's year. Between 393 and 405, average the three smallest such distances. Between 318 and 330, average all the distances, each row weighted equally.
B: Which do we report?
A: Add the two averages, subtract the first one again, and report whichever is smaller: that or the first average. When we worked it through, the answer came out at 3.2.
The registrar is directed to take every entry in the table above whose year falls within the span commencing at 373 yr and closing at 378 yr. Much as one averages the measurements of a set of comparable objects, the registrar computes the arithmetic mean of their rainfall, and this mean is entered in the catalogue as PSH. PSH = 47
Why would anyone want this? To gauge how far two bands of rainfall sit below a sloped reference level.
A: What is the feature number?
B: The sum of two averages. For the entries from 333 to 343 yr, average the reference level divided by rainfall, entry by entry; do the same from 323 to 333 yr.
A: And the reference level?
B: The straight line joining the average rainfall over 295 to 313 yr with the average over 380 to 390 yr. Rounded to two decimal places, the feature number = 1.76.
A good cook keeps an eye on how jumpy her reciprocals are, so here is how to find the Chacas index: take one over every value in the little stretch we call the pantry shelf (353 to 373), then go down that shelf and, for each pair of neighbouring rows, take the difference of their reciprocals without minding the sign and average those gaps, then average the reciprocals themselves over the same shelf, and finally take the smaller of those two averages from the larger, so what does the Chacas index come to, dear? 0.0196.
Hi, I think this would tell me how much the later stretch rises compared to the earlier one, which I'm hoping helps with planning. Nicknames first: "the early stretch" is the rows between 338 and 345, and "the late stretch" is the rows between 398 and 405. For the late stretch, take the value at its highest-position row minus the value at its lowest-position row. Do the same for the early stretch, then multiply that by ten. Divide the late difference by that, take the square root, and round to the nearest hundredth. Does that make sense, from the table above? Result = 0.50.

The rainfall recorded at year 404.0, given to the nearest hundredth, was 40.80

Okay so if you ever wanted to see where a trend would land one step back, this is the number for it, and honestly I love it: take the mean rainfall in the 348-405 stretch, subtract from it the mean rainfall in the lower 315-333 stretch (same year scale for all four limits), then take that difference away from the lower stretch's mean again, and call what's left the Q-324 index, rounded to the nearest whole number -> 60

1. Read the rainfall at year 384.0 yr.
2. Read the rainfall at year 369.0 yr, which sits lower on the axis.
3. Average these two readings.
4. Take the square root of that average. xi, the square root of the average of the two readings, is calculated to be 7.1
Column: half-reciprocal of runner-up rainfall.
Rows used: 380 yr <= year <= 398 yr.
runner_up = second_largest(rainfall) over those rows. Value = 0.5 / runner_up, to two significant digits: 0.0090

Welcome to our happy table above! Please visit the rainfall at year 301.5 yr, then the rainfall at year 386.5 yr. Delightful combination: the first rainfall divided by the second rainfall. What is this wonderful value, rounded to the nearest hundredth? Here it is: 0.85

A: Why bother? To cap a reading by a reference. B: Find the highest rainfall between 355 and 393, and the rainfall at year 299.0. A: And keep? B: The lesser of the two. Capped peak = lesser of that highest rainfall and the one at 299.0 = 47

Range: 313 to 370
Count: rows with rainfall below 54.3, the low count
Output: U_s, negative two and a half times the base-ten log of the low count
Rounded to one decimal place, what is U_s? -2.3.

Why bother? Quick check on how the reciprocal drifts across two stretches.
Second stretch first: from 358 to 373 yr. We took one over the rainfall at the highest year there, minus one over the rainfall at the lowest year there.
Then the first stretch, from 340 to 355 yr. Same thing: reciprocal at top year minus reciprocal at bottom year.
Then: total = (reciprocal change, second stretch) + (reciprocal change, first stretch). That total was 0.0016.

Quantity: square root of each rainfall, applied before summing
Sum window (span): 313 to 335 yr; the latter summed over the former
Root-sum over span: 66.7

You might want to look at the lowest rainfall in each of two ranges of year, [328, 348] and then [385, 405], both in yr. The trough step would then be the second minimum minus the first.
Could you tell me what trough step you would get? -13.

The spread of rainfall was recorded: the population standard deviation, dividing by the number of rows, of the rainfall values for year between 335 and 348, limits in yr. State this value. 2.4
